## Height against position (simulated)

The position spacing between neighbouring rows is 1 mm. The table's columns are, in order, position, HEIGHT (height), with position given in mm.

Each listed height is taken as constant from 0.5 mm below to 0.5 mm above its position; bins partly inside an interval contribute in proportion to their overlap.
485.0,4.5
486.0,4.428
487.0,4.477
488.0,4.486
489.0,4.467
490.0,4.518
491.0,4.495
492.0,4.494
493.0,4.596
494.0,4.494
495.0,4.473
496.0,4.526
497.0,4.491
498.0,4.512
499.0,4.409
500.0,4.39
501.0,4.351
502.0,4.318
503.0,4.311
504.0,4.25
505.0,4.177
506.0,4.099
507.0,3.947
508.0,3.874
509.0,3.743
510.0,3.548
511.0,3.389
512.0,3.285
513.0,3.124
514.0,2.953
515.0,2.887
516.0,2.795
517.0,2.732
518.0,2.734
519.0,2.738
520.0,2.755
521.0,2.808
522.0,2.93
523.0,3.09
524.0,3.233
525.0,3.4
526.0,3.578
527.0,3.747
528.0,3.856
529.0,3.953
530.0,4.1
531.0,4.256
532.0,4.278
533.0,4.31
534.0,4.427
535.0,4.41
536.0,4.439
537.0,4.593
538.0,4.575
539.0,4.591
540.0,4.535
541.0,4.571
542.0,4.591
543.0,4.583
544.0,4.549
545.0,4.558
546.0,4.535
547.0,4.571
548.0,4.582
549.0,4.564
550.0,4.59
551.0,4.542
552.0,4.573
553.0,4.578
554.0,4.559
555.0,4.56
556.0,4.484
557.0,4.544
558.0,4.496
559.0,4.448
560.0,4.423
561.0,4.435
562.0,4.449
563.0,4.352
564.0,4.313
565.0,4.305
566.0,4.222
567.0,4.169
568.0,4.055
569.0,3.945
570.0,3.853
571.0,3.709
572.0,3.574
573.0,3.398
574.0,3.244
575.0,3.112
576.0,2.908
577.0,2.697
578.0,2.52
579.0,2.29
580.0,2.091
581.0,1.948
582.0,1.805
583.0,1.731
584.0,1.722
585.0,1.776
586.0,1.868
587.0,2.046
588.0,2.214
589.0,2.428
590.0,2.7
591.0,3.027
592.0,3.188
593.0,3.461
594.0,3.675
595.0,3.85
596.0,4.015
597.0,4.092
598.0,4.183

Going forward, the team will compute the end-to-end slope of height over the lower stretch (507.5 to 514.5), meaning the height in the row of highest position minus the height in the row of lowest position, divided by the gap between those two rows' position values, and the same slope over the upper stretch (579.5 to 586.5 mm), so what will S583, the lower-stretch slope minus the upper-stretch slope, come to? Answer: -0.12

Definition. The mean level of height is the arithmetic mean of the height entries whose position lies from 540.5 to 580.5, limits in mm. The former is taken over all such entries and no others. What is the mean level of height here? 4.06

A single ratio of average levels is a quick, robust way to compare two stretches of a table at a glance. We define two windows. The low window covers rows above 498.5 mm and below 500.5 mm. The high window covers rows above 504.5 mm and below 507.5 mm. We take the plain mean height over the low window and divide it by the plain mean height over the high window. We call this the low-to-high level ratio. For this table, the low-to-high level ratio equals 1.1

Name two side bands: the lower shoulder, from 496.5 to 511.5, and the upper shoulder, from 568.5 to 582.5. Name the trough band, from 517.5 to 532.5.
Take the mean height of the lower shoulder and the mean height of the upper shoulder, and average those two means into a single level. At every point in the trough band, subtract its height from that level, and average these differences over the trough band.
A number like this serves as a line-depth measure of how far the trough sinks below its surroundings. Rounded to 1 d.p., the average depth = 0.1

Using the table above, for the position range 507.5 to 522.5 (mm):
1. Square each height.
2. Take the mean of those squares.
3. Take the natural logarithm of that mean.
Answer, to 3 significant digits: 2.27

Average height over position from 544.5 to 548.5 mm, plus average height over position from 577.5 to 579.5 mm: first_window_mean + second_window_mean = 7.0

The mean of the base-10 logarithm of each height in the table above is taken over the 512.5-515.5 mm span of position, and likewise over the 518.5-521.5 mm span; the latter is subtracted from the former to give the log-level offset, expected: 0.033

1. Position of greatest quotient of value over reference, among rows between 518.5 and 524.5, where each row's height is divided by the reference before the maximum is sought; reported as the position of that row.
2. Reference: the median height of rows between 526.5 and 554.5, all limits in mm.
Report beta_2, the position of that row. 524.0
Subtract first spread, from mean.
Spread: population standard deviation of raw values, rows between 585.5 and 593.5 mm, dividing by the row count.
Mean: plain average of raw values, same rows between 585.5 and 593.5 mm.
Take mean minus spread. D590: 2.1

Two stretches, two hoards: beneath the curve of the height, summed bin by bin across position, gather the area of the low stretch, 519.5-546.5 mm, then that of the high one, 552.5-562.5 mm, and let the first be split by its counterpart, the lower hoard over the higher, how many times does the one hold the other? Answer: 2.4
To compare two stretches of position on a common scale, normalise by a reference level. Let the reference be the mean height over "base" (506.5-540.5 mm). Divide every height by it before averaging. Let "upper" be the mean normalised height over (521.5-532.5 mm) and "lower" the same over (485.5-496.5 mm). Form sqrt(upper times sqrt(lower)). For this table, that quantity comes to 1.06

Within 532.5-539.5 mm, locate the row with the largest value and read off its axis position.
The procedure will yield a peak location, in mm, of 537.0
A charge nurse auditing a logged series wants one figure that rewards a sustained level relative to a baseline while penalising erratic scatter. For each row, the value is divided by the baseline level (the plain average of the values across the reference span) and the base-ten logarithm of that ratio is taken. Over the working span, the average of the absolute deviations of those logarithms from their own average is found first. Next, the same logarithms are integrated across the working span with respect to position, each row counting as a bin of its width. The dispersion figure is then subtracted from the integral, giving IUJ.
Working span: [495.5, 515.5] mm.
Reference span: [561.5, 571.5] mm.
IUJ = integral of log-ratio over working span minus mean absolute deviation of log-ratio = -1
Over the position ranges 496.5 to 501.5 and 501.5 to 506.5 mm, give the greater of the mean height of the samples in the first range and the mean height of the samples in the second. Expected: 4.43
